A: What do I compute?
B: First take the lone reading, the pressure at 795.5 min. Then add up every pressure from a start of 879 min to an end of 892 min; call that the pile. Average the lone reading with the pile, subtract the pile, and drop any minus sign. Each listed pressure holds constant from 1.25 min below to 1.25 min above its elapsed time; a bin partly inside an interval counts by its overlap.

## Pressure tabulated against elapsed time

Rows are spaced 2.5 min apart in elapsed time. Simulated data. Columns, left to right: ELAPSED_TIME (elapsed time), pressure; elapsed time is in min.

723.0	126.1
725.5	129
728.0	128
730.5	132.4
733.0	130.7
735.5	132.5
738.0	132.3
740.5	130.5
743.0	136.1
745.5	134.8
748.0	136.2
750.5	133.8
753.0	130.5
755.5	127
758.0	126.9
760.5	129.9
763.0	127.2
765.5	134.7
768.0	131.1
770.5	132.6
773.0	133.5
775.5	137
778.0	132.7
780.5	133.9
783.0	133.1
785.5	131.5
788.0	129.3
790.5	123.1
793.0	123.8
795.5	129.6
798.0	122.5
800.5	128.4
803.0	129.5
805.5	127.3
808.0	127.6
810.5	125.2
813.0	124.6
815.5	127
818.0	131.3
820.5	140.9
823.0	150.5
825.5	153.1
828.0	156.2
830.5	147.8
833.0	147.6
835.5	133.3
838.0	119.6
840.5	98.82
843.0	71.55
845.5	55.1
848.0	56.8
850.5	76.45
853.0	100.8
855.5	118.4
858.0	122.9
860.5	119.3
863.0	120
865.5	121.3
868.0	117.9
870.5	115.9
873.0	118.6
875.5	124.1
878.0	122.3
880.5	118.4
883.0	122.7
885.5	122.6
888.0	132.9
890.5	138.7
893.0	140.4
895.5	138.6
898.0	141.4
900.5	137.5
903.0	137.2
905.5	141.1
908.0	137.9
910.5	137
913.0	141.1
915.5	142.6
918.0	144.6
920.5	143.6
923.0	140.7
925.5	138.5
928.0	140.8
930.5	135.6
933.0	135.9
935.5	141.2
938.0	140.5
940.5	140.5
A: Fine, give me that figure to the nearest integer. 253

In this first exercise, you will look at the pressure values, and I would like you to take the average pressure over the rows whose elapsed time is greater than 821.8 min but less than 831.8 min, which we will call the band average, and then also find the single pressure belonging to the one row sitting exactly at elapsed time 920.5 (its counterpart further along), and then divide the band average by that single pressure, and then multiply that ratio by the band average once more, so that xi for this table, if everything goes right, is 161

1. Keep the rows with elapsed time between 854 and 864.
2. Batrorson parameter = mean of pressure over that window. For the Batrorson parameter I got 120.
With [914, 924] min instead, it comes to 143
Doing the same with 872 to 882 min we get 121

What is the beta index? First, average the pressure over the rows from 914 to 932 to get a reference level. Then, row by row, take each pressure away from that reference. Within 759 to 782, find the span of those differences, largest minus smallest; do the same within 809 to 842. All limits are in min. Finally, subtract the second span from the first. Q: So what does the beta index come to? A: -48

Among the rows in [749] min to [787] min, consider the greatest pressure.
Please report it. 137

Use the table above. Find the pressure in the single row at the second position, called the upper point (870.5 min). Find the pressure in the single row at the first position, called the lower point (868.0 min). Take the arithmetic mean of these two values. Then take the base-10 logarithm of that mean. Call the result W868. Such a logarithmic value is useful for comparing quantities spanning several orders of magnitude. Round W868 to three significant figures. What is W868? 2.07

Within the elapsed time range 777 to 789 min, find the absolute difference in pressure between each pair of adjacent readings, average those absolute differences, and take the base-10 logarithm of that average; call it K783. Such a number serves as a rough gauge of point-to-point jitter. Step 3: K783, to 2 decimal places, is 0.16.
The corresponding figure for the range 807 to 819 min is 0.38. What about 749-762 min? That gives 0.39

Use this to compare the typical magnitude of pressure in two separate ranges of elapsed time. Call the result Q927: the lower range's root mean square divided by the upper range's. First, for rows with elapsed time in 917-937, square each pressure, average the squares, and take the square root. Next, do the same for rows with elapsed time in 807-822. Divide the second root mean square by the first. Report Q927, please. 0.92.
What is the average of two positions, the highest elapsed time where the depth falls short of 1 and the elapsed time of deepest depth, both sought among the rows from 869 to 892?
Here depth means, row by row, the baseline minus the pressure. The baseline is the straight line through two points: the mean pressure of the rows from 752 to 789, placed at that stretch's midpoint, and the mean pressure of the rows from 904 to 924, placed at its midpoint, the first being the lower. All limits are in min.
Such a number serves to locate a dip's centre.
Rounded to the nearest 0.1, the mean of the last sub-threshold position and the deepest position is 880.5 min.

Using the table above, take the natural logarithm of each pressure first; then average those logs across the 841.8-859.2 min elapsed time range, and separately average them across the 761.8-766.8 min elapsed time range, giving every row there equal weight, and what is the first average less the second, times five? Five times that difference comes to -2.3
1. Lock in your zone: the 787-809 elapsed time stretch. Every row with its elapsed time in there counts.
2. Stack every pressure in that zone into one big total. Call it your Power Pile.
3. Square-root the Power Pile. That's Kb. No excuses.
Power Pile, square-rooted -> 34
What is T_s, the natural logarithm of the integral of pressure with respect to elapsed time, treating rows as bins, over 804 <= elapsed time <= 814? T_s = 7.14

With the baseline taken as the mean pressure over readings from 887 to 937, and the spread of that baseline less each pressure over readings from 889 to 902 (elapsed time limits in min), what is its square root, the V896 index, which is 1.2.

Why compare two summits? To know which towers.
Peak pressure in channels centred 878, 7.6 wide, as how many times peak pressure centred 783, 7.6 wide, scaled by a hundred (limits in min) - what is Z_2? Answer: 93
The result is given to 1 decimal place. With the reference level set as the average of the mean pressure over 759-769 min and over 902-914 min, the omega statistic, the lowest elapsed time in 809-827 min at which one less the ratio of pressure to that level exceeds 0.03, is 810.5 min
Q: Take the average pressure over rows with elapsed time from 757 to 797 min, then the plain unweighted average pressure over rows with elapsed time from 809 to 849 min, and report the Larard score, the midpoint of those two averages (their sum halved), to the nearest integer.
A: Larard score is 126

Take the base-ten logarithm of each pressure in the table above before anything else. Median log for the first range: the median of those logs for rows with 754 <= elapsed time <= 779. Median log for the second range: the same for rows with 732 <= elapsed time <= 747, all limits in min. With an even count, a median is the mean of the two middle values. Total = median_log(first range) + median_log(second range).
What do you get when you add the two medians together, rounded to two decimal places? 4.24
